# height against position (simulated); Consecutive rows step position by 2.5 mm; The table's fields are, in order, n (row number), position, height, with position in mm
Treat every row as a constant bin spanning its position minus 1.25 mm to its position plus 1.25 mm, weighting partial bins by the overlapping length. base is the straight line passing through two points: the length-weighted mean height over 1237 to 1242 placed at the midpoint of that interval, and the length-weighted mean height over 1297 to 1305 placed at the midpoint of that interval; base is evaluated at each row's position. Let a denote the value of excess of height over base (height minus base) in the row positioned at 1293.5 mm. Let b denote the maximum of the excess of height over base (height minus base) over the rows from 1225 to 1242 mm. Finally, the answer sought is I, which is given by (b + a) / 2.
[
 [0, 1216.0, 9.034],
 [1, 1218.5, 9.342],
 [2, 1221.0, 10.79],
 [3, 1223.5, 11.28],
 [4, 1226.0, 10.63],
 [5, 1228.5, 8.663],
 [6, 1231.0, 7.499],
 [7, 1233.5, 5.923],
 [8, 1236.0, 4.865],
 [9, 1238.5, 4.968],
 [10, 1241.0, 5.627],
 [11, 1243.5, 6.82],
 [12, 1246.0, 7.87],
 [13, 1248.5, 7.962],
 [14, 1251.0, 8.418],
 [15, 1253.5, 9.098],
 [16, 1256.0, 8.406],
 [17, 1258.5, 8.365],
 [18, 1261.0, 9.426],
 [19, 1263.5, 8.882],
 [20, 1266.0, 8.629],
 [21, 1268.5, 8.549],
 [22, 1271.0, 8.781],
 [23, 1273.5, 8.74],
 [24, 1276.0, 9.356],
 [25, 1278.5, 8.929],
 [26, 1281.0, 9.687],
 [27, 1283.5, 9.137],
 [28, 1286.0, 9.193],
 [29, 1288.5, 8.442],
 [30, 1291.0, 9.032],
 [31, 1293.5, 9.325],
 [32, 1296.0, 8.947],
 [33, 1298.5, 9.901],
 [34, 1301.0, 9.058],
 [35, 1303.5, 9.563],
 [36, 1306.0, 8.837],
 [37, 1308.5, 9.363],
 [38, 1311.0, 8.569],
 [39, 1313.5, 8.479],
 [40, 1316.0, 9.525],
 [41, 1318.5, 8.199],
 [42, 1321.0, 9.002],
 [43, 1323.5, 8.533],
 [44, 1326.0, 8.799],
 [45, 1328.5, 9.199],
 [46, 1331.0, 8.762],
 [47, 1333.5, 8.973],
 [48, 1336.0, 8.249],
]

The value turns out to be 3.3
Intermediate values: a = 0.4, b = 6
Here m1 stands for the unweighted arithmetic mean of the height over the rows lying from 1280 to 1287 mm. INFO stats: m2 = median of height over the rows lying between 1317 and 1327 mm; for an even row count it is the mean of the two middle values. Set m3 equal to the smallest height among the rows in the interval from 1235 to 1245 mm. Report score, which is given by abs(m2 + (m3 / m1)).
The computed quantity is 9.2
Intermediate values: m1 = 9.3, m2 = 8.67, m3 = 4.865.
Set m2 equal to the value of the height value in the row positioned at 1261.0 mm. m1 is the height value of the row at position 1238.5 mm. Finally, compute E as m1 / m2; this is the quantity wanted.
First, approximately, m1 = 4.968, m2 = 9.426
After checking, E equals 0.53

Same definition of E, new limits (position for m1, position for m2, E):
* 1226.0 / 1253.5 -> 1.17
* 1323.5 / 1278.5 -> 0.96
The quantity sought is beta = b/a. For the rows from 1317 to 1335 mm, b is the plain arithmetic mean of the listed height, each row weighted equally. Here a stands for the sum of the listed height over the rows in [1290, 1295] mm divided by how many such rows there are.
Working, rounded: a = 9.18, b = 8.8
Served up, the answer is 0.96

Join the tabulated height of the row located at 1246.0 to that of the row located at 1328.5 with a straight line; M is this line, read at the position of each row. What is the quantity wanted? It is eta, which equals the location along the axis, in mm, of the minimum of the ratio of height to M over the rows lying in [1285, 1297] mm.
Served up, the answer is 1288.5 mm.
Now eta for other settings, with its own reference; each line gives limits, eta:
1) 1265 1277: 1268.5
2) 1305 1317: 1313.5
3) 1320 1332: 1323.5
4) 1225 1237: 1236.0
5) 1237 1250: 1238.5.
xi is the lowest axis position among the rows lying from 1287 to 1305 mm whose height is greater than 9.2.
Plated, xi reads 1293.5 mm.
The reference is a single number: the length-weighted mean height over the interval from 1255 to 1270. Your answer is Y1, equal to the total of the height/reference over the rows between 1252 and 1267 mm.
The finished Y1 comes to 6.1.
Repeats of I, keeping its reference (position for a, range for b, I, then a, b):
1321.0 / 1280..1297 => -0.1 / -1.8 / 2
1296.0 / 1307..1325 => -0.4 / -0.2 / -1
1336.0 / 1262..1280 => -0.8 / -3.6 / 2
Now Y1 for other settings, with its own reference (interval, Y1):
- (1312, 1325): 5.0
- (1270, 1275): 2.0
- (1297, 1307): 4.3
